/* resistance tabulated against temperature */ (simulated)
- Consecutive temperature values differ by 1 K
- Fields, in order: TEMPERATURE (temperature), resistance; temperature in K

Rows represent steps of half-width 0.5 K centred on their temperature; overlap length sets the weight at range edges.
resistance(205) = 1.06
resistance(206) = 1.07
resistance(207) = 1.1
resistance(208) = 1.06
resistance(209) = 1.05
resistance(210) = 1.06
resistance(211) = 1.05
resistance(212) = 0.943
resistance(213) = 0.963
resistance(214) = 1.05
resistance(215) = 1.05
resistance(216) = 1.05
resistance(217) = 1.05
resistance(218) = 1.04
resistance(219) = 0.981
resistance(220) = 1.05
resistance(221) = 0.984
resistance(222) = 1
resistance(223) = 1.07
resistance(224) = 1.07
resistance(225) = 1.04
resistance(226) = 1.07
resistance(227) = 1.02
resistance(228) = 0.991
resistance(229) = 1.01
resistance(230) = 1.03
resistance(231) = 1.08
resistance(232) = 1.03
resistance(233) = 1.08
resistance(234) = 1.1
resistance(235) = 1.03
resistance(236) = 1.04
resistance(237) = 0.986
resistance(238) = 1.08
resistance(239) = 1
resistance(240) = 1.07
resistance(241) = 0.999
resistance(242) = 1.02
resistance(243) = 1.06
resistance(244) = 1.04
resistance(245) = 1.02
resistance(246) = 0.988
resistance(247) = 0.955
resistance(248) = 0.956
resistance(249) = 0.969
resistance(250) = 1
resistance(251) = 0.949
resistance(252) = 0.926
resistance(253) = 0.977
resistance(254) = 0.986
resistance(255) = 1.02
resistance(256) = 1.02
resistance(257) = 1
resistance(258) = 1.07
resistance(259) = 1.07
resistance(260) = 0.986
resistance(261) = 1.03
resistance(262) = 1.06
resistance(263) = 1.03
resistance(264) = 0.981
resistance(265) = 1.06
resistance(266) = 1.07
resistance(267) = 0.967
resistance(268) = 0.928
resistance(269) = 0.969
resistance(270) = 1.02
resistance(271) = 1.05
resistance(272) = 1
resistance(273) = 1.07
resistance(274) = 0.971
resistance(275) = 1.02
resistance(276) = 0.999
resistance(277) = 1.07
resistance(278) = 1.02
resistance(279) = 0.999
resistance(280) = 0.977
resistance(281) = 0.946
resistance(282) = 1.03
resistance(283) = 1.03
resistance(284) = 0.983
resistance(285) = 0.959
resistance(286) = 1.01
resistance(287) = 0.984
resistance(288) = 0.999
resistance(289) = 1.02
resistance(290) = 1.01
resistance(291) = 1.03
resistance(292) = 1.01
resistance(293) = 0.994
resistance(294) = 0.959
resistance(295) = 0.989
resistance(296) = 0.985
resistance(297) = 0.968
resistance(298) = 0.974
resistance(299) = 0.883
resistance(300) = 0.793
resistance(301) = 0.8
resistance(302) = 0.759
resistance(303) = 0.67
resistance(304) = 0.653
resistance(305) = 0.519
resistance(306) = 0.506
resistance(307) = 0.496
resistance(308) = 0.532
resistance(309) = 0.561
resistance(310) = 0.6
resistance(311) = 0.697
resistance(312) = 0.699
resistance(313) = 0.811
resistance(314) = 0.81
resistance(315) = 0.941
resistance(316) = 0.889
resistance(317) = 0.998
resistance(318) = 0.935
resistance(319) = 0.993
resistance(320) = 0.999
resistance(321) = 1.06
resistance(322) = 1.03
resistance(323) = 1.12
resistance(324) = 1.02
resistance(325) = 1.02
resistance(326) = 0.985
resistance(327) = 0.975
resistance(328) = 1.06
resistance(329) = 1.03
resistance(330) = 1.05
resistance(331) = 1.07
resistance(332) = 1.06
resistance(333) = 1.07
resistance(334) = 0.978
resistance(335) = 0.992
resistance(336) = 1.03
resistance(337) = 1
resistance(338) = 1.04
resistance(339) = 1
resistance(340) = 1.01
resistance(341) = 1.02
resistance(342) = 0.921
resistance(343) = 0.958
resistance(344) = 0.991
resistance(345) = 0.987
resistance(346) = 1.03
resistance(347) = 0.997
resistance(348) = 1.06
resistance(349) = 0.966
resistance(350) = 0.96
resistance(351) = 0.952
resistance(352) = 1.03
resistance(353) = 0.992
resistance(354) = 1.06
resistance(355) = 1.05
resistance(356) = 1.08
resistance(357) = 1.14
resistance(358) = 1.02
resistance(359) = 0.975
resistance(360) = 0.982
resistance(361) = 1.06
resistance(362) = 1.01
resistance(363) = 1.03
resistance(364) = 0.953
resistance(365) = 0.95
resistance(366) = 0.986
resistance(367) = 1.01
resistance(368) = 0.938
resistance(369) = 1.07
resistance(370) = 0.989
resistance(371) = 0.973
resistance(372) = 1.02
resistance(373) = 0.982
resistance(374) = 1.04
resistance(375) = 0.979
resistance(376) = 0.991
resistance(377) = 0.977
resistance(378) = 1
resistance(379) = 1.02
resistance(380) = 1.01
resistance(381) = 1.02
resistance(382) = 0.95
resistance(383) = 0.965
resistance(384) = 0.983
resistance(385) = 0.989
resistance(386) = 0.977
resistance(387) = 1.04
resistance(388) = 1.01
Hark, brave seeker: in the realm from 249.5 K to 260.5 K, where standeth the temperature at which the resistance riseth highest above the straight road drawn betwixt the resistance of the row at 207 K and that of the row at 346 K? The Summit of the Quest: 259 K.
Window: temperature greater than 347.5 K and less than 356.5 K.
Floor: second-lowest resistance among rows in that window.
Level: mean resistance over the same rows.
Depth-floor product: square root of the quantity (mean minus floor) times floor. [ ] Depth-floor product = 0.23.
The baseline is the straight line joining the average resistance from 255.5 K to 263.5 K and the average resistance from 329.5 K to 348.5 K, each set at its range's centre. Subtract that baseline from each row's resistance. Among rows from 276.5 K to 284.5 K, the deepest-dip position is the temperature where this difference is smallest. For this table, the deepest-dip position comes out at 281 K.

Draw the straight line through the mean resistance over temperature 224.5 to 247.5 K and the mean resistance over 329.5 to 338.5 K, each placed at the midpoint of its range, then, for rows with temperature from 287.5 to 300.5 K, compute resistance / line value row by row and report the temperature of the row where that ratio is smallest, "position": 300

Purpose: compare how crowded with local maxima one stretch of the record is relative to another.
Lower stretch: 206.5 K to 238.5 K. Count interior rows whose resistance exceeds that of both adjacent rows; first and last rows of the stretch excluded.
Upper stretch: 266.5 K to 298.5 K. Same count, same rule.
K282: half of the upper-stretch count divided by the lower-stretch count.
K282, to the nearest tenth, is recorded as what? 0.7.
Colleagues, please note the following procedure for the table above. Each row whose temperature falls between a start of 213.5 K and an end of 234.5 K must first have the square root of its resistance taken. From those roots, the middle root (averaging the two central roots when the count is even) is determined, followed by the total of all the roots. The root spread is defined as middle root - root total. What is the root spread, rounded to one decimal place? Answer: -20.4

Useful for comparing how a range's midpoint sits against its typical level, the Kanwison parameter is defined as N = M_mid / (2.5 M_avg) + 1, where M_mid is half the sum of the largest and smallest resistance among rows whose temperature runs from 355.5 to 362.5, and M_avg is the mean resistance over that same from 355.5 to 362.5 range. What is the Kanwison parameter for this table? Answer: 1.41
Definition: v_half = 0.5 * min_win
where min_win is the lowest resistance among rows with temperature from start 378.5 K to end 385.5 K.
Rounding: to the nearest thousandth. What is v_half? 0.475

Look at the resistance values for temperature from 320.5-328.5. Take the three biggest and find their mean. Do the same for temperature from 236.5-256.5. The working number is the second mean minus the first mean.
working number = -0.01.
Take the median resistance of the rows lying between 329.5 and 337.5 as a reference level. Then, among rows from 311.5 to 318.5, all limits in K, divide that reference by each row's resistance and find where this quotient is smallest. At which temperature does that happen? 317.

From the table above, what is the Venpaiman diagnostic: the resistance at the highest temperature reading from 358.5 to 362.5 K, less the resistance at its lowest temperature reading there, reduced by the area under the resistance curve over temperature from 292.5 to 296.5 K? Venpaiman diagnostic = -3.89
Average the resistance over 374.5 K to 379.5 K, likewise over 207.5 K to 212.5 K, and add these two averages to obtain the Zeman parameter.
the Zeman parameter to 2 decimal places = 2.03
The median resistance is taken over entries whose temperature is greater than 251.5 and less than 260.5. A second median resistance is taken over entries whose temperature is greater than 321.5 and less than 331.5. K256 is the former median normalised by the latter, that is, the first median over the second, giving 0.97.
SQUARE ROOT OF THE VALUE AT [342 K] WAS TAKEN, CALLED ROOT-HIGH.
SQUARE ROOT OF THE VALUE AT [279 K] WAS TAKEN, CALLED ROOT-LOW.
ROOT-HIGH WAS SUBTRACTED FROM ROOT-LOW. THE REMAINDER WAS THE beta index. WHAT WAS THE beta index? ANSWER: 0.040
